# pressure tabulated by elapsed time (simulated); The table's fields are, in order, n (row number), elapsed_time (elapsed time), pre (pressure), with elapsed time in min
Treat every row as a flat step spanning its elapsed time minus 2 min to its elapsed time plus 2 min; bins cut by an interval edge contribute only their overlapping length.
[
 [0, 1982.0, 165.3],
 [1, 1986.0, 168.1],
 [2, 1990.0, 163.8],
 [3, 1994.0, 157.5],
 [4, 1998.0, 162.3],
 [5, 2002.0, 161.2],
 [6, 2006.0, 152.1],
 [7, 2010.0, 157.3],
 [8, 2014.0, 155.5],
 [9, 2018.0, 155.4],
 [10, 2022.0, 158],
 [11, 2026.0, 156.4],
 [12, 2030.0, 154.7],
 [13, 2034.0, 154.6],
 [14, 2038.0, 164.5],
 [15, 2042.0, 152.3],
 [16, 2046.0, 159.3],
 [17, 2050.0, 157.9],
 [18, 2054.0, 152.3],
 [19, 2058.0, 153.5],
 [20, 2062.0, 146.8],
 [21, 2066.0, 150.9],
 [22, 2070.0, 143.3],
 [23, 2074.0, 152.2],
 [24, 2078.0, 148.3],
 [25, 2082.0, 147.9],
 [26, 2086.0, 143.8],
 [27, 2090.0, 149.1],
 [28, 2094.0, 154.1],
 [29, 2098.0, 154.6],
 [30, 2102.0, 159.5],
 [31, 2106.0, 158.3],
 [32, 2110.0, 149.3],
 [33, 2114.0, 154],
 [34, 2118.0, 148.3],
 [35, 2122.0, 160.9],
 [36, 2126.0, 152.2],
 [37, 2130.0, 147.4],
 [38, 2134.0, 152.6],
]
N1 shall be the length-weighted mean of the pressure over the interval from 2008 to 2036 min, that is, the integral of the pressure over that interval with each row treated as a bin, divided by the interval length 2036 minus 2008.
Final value 156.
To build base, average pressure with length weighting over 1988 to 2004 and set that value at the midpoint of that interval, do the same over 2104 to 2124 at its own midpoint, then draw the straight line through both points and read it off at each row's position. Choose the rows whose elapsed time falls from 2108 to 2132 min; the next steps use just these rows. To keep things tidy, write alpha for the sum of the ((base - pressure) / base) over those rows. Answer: 0.070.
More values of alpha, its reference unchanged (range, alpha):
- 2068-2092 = 0.336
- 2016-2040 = 0.076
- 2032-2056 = 0.058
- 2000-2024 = 0.137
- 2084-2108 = 0.077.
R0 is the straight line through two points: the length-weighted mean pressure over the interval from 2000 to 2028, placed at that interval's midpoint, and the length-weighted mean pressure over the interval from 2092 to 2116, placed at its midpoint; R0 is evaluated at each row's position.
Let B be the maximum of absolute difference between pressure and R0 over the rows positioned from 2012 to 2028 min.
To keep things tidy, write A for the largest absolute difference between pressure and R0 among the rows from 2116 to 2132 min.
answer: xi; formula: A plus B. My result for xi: 9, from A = 7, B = 2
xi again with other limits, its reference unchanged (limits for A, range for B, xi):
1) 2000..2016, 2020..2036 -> 6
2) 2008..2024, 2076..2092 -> 13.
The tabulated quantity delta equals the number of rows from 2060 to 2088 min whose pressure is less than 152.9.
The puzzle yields 7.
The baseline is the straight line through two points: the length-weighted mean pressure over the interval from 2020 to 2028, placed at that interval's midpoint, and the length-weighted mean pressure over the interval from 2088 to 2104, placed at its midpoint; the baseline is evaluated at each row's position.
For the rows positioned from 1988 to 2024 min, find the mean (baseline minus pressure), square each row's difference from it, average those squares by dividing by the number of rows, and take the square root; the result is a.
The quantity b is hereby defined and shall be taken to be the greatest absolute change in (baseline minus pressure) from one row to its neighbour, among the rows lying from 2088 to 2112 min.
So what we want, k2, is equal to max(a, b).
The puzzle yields 9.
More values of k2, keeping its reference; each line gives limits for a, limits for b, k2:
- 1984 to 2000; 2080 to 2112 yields 9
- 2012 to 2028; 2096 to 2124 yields 13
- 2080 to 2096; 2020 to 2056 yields 12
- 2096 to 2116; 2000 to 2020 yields 9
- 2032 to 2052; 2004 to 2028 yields 5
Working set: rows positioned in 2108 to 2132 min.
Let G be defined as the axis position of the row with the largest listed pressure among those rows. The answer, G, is 2122.0 min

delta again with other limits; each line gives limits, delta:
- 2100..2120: 2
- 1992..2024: 1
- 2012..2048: 1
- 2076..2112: 5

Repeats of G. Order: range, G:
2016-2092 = 2038.0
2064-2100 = 2098.0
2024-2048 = 2038.0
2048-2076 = 2050.0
